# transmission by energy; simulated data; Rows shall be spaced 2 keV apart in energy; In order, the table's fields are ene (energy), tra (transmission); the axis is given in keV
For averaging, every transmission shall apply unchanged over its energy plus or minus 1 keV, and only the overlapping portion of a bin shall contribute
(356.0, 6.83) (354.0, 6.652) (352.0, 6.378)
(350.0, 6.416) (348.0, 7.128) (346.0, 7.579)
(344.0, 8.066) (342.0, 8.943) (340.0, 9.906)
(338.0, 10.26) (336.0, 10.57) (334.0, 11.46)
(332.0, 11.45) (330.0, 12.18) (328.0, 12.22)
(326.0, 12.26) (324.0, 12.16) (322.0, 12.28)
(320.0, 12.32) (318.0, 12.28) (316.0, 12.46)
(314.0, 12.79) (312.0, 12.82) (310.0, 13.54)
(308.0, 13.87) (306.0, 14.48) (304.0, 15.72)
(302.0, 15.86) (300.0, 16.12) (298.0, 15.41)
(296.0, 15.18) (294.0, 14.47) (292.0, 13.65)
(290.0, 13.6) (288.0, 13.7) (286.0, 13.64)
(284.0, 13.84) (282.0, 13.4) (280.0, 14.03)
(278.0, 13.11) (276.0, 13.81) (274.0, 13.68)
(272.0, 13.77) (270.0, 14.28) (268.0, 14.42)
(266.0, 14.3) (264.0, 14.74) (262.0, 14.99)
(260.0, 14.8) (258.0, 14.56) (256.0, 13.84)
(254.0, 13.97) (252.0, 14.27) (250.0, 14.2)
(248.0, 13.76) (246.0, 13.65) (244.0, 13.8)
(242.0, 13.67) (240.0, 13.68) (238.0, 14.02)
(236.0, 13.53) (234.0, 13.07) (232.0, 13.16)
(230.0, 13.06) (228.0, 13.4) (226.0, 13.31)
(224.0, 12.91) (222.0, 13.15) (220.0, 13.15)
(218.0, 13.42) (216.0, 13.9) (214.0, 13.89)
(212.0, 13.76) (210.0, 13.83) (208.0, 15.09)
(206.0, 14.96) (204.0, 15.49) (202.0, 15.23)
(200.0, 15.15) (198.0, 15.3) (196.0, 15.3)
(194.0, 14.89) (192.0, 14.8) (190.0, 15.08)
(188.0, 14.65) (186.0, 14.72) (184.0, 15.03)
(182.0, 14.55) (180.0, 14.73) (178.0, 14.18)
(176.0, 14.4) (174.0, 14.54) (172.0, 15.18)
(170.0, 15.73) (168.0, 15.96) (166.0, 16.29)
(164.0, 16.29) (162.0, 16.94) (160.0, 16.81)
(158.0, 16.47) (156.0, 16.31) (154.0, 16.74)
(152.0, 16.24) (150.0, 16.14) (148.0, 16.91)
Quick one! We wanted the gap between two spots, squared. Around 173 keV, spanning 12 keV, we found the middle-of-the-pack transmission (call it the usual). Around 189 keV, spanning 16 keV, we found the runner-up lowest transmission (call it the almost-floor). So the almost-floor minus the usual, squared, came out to 0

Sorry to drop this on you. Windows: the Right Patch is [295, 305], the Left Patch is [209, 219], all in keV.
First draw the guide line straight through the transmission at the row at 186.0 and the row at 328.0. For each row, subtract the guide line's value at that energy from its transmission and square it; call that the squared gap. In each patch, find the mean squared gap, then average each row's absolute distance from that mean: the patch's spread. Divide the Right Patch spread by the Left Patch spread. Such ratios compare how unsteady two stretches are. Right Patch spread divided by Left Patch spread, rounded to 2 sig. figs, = 15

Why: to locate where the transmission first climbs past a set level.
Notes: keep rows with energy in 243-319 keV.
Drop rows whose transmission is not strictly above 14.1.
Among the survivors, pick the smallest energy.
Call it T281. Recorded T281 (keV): 250.0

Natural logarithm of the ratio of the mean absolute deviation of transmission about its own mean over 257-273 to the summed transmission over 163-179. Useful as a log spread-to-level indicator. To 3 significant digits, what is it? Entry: -6.05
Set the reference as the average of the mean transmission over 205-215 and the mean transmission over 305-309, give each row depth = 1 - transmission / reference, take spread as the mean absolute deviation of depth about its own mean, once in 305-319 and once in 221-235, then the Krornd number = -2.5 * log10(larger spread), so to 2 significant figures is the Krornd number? 3.3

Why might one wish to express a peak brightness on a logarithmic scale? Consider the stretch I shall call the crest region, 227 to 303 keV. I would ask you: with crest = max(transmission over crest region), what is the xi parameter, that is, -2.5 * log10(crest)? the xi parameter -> -3.02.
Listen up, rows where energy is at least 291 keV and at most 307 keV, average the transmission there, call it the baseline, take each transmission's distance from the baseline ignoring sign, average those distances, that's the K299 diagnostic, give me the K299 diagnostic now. 0.68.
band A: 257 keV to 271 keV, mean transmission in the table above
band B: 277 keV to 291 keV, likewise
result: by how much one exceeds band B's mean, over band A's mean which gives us -0.87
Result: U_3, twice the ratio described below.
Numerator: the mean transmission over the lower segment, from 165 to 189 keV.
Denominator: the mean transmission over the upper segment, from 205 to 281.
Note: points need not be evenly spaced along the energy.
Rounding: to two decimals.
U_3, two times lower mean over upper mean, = 2.16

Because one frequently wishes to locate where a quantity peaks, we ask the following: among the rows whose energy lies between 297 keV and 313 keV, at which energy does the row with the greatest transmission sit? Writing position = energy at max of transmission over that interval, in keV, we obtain 300.0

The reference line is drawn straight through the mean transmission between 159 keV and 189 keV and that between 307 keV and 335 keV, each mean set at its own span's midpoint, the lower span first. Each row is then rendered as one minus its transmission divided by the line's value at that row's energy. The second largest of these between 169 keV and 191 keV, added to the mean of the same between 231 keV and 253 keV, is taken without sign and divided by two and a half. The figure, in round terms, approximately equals 0.031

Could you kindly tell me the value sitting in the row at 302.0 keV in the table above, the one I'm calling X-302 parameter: 15.86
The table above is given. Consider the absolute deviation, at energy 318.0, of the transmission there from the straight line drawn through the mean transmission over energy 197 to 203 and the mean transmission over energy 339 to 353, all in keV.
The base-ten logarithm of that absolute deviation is 0.49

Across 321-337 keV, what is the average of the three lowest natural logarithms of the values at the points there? 2.41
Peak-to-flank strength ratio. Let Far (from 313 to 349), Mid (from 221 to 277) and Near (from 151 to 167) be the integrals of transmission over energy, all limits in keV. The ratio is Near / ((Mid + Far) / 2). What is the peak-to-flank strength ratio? 0.45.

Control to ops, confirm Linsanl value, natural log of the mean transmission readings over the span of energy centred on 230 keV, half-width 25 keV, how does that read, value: 2.62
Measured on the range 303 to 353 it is 2.41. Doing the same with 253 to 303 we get 2.66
